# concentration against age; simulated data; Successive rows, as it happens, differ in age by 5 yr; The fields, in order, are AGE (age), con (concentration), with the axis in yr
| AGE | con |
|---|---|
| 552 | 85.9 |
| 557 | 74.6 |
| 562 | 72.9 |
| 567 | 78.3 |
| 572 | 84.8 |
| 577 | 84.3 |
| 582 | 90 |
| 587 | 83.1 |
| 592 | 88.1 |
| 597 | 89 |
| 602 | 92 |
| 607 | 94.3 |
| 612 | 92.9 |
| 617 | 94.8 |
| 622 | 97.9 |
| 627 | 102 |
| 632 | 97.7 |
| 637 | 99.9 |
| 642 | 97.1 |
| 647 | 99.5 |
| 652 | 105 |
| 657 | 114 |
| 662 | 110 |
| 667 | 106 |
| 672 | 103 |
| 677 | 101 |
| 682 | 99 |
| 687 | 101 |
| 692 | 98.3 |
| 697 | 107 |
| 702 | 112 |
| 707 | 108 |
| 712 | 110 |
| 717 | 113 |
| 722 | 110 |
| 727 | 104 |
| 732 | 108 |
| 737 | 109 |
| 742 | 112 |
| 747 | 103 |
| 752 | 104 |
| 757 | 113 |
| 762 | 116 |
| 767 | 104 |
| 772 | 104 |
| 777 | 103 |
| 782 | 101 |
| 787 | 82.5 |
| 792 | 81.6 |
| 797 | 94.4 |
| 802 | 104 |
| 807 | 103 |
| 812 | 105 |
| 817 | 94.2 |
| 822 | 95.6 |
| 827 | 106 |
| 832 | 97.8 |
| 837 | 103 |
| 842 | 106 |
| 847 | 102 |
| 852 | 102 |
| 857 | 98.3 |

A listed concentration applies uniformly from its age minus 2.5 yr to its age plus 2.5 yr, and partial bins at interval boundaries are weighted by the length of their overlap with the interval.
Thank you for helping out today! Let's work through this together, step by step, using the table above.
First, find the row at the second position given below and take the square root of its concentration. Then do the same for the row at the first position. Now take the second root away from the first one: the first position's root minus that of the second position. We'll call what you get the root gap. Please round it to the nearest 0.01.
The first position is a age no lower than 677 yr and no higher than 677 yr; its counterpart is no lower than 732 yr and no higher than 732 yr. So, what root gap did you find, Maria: -0.34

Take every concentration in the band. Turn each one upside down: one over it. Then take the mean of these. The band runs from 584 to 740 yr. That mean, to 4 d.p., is 0.0099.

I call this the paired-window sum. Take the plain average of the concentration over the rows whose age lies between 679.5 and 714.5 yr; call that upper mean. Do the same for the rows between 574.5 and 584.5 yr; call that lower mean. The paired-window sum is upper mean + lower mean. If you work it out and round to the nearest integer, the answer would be 192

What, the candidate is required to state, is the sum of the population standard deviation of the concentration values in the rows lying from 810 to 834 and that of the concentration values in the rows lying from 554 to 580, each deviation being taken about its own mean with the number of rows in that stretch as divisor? 10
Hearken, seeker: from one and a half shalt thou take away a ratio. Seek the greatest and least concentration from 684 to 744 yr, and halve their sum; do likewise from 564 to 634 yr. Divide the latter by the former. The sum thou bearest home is 0.65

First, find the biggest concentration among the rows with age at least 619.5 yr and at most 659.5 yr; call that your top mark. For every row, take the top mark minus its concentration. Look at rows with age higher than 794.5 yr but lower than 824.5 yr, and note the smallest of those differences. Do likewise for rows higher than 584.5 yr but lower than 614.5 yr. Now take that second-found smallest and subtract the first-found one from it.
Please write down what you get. 11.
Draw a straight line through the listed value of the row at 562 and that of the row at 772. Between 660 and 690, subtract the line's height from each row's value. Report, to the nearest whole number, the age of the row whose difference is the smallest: 682 yr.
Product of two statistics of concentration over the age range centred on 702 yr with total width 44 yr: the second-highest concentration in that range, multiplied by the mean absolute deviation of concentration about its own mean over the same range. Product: 526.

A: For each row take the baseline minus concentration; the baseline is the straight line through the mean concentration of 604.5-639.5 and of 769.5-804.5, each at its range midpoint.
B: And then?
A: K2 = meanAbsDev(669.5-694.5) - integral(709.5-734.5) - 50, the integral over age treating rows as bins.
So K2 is 269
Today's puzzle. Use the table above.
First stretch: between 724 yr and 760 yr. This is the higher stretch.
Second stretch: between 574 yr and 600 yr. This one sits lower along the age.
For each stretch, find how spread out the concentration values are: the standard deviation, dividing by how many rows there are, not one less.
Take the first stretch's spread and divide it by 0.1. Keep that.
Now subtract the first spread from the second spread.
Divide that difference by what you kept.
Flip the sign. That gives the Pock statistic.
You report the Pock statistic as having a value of 0.028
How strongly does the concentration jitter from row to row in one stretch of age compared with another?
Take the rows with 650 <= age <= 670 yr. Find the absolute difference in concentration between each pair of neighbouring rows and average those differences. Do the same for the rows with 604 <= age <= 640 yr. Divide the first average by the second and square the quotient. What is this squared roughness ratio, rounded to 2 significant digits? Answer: 4.0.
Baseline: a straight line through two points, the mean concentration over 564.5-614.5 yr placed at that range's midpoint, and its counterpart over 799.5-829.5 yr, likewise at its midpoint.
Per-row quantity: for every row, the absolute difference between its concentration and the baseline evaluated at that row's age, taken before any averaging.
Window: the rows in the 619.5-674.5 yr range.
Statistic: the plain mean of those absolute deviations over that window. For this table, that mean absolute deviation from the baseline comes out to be 11.8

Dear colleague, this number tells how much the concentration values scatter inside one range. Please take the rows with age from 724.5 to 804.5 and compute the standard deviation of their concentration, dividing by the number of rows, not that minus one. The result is 9.3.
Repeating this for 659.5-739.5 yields 4.5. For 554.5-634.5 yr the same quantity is 8.2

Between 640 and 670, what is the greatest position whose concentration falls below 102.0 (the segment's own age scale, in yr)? 647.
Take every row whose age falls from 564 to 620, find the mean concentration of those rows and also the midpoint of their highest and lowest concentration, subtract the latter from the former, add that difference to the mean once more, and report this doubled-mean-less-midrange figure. 90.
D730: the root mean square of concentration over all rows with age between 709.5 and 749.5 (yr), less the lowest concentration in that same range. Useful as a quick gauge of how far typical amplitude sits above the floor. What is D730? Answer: 5.7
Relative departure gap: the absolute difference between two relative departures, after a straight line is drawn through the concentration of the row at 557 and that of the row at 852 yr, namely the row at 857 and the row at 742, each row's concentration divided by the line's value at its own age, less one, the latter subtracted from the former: 0.26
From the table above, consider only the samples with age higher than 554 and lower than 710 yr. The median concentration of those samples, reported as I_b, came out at 98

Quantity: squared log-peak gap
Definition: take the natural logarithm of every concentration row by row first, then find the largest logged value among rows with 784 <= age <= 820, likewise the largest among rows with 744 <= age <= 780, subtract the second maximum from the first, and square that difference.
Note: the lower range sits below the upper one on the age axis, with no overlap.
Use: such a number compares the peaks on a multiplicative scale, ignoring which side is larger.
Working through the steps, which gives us 0.010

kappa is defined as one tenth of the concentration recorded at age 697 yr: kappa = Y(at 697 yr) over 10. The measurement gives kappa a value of 10.7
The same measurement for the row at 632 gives 9.8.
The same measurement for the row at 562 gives 7.3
